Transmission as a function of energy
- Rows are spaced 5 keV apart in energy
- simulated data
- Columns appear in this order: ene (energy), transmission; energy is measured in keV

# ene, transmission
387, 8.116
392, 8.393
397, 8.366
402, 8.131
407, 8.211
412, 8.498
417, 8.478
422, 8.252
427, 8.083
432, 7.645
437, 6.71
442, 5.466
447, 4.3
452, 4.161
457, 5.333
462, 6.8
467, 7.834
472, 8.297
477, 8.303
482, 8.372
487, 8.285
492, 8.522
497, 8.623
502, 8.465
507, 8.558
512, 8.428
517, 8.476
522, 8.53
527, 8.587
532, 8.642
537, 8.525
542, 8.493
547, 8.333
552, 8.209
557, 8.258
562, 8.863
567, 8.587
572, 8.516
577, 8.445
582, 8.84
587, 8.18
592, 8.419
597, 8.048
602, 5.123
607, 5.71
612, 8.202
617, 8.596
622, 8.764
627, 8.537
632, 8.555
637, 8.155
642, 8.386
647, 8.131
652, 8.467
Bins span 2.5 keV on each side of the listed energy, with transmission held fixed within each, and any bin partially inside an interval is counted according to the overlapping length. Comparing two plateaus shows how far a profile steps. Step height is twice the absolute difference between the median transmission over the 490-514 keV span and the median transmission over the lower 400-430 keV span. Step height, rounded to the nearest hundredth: 0.58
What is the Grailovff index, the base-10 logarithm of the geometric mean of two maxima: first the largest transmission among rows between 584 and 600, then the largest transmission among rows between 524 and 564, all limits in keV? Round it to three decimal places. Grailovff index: 0.936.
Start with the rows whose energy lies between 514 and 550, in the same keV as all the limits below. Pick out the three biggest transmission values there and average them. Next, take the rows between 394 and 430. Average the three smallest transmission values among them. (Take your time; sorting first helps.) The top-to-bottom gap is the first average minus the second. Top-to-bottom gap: 0.4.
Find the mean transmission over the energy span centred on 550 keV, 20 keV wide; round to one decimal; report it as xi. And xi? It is 8.3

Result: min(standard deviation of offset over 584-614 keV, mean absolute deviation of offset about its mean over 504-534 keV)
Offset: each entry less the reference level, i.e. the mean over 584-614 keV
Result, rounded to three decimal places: 0.059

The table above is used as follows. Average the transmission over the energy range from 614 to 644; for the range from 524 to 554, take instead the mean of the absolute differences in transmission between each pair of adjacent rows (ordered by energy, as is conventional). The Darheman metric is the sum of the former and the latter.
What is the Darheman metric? 8.6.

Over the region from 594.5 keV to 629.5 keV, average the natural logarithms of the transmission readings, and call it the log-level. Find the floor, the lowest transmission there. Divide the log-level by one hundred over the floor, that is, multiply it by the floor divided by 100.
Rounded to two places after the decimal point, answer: 0.10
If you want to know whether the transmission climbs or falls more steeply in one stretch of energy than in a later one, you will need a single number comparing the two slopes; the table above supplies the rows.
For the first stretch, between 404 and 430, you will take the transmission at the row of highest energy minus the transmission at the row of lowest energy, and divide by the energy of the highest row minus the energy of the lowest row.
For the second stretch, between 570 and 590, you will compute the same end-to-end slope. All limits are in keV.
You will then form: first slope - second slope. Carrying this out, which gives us 0.016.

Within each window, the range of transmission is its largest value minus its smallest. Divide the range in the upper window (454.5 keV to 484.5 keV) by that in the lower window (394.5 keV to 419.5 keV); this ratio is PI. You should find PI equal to 8.3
